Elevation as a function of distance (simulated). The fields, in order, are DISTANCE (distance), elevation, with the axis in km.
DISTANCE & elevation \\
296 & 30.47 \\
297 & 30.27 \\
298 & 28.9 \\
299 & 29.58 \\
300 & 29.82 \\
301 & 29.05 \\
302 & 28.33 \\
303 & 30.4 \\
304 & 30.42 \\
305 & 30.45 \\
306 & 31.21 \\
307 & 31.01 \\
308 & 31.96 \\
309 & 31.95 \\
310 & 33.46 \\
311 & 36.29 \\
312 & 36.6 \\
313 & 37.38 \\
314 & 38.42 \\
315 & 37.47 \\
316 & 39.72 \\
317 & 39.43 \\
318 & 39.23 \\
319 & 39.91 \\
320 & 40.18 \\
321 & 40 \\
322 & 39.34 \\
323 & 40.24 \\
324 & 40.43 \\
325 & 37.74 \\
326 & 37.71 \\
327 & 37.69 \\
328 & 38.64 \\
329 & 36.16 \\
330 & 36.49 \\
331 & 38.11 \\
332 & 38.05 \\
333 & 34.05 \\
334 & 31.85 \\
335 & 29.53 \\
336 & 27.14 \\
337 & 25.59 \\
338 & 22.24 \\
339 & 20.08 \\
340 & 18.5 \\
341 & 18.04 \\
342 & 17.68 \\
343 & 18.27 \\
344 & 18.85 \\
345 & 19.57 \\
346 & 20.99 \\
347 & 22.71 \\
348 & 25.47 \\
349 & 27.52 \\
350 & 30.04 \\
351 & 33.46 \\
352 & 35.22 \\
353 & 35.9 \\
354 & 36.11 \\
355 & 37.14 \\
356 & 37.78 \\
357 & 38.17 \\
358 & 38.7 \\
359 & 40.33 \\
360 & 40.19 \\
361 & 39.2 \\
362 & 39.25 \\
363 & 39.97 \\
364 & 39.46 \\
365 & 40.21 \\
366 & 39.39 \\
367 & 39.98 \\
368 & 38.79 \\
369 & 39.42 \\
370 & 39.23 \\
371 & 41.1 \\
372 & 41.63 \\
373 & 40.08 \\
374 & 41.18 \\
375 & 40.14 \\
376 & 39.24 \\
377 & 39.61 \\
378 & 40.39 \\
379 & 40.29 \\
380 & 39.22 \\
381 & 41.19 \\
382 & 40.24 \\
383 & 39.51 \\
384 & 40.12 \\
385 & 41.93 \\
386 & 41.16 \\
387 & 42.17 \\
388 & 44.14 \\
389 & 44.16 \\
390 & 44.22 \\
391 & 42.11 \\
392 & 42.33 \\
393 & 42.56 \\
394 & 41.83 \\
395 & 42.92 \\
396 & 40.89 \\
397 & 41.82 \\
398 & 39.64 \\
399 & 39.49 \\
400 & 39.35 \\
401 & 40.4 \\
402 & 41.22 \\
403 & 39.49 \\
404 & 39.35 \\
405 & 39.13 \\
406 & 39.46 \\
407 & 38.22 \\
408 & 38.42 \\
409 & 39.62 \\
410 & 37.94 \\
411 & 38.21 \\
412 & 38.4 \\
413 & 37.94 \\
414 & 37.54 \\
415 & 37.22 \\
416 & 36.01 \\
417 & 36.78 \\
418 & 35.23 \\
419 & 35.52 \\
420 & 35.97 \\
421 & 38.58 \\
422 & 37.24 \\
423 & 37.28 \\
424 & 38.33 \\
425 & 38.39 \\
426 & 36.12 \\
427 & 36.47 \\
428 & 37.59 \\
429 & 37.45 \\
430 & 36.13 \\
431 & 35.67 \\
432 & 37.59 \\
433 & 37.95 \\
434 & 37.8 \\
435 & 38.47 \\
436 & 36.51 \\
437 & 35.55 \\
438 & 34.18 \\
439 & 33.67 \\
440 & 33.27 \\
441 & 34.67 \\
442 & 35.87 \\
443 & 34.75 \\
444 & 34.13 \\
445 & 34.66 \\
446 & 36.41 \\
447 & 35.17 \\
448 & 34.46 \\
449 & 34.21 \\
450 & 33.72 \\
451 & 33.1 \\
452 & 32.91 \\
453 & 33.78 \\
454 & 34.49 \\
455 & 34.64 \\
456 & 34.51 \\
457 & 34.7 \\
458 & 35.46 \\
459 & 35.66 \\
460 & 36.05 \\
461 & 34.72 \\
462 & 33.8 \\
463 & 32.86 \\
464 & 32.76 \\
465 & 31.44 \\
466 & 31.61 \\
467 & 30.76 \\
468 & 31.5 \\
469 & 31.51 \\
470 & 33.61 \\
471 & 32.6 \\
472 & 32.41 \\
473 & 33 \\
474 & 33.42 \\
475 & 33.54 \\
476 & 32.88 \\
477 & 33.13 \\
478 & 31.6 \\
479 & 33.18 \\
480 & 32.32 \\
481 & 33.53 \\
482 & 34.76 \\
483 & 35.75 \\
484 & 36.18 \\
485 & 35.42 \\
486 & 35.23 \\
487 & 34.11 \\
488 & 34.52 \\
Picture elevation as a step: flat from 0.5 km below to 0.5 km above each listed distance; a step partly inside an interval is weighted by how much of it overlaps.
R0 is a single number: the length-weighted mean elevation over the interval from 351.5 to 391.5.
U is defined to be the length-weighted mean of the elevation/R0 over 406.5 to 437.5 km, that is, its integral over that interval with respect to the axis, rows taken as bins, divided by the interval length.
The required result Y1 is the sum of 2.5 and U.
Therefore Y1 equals 3.43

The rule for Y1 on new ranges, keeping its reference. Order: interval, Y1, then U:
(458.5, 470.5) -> 3.33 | 0.83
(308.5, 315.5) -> 3.40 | 0.90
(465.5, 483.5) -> 3.32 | 0.82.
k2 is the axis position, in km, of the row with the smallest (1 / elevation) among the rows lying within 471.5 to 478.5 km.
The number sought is 475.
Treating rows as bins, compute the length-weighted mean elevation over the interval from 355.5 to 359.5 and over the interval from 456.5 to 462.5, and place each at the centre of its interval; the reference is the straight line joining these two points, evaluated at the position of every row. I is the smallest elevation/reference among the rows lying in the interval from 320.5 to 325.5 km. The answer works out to 0.95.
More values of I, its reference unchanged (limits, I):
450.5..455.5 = 0.93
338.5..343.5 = 0.45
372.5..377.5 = 1.03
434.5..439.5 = 0.94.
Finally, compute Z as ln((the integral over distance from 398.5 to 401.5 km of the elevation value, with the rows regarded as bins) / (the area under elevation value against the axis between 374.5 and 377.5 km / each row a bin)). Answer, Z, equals 0.00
